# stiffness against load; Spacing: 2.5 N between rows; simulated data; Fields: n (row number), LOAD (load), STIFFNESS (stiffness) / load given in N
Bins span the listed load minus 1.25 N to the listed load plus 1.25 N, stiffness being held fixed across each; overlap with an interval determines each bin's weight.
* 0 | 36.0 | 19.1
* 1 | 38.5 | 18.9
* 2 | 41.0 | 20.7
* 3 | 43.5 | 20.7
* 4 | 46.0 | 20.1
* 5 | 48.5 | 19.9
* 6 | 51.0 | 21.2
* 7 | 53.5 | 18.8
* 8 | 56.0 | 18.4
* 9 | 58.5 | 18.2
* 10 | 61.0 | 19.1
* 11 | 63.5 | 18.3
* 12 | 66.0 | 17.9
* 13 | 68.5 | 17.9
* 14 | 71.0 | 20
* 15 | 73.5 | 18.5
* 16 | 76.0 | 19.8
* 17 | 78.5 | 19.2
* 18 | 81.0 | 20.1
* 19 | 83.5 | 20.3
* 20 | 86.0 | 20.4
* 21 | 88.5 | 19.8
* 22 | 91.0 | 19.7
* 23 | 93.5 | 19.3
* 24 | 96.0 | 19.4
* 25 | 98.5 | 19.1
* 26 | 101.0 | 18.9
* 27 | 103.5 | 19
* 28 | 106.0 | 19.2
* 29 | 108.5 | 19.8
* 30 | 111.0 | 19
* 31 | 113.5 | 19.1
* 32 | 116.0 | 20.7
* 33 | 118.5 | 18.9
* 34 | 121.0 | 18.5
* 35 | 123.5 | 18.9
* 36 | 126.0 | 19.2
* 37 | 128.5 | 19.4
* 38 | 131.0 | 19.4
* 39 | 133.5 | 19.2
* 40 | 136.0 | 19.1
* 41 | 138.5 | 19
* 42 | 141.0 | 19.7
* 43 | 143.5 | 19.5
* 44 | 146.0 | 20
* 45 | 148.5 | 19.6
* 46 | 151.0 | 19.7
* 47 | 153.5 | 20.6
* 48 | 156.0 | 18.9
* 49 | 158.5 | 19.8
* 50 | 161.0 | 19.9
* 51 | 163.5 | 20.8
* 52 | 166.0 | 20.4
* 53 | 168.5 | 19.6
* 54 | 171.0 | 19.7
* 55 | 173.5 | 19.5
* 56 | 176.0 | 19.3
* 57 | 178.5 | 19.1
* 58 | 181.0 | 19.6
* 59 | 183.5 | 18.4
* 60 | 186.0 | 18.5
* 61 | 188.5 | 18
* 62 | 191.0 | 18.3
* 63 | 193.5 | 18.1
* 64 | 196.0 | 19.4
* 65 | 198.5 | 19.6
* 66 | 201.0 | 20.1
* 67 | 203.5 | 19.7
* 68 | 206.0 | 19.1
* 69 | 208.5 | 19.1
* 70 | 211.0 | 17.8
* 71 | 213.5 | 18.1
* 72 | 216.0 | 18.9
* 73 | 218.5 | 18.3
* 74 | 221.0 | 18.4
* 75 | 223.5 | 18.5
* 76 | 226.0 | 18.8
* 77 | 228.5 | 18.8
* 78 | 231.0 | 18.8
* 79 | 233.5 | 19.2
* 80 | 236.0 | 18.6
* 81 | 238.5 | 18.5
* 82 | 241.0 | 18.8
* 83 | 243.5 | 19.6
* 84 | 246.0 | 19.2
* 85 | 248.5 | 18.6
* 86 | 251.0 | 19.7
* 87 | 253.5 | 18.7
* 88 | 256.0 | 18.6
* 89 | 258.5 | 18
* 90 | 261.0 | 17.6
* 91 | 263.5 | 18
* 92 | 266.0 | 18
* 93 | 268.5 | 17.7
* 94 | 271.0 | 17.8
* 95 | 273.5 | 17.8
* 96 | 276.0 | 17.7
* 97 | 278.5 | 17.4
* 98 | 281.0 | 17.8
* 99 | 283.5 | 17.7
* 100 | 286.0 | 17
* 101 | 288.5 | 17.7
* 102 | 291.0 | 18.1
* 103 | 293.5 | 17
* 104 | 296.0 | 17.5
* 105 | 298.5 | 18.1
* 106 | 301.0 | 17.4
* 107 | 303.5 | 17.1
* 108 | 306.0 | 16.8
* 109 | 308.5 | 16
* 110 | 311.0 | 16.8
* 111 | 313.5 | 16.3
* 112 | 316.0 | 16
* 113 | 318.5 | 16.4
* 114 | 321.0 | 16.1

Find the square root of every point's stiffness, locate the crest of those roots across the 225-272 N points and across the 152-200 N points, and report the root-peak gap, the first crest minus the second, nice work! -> -0.12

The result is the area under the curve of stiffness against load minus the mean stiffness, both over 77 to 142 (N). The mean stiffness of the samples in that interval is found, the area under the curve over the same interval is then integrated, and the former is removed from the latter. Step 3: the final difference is 1241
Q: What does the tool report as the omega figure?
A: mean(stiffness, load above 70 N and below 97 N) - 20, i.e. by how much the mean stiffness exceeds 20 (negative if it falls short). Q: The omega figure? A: -0.32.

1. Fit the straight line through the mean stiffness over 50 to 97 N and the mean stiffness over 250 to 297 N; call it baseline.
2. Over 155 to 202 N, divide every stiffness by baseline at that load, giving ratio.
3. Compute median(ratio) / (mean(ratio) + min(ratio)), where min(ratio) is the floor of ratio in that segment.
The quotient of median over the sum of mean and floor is 0.522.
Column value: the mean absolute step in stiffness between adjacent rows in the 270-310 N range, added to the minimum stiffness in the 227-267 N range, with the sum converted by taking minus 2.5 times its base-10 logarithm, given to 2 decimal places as -3.14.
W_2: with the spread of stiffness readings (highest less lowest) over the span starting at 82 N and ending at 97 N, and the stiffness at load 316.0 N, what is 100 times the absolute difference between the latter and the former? 1490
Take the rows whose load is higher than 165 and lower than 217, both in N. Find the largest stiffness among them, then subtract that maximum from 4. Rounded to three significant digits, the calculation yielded -16.4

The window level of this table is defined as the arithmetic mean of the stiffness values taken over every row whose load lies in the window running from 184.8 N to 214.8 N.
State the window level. 18.8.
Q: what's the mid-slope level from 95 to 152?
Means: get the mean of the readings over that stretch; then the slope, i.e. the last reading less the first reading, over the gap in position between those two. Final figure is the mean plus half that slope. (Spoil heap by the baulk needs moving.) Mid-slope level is 19.3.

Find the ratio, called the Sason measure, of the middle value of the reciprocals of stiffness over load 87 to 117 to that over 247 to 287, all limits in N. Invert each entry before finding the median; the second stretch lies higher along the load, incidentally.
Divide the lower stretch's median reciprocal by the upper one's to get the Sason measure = 0.92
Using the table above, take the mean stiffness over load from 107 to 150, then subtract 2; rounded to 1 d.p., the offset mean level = 17.4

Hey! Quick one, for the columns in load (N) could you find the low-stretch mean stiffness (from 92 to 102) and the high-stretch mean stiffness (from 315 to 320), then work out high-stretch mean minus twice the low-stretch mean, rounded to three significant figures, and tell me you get -22.2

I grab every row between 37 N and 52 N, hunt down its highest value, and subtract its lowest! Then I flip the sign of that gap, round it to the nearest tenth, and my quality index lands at -2.3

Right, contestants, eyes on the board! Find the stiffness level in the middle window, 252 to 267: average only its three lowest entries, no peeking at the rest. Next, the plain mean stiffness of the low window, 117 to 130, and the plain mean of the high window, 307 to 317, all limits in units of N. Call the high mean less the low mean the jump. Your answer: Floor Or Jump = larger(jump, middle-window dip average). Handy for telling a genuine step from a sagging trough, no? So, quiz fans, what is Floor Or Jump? 17.9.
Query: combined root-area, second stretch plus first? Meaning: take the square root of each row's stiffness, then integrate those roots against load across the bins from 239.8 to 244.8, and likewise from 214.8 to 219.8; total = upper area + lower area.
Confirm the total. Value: 43.47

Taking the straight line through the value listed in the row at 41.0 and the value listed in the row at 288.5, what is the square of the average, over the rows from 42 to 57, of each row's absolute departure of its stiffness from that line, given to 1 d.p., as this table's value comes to 0.9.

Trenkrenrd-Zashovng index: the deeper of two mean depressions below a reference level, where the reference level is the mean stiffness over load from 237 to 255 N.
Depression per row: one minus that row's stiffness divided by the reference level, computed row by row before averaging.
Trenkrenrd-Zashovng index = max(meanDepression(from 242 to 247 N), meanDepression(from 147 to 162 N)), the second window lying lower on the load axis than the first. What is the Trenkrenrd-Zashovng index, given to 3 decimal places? -0.020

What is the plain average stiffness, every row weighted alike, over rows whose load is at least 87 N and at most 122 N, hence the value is 19.3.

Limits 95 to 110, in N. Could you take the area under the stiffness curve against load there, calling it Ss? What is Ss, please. 288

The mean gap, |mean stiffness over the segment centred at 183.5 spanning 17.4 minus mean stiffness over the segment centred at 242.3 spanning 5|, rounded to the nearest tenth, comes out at 0.5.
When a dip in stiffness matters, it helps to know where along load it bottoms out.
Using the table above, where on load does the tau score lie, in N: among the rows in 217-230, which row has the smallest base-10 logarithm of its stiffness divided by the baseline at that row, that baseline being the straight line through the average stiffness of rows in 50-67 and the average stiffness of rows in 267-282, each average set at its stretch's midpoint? 218.5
